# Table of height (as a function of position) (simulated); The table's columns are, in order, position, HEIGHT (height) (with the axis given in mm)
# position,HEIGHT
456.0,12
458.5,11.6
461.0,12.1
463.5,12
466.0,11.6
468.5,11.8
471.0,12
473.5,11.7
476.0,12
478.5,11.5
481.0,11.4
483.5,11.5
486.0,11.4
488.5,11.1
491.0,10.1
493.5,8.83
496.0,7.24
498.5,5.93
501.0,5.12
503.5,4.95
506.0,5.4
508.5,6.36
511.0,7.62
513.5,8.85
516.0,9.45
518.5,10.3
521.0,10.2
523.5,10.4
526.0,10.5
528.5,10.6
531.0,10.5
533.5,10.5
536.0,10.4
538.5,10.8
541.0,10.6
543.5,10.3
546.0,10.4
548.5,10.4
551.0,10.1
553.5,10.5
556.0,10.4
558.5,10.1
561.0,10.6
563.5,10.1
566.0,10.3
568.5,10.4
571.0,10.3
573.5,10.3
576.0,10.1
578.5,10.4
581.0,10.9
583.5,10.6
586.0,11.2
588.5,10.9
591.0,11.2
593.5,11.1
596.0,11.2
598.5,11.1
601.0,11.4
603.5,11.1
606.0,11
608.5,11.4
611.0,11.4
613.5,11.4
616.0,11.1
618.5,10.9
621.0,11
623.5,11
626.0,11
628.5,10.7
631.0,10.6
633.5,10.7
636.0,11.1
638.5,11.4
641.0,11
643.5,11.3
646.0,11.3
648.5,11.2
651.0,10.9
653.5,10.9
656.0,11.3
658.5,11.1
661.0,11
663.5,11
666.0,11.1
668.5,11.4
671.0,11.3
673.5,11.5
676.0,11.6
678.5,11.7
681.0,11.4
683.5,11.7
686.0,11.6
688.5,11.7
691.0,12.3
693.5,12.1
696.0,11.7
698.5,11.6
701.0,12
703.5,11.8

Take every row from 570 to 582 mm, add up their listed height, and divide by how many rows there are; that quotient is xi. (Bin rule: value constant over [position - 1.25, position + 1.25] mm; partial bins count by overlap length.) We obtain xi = 10.4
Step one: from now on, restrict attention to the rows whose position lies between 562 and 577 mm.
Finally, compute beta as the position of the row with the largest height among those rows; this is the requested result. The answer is 568.5 mm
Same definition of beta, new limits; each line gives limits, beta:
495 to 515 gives 513.5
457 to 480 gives 461.0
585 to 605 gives 601.0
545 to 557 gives 553.5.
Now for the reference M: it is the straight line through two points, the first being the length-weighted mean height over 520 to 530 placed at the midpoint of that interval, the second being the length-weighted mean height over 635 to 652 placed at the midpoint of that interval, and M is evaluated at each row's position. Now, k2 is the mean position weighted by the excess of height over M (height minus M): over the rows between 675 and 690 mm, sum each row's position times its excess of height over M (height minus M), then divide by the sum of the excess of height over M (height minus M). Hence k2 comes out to 682.2 mm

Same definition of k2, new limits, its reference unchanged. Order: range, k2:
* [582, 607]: 596.3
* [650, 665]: 657.2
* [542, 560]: 552.2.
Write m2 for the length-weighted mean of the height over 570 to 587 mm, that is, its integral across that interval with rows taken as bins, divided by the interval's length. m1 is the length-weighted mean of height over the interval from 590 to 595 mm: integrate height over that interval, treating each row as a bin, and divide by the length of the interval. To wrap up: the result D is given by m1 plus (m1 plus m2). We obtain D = 32.8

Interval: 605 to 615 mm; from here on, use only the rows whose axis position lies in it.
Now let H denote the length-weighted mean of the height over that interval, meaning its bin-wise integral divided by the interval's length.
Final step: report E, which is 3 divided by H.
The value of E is 0.265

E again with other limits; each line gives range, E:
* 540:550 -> 0.288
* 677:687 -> 0.259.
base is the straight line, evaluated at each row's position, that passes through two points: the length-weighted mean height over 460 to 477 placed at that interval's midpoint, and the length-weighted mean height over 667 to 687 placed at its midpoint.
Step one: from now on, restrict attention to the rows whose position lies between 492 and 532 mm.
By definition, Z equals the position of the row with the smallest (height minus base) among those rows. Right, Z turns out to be 503.5 mm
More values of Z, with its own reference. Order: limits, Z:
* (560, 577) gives 563.5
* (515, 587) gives 516.0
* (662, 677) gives 663.5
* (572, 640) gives 576.0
